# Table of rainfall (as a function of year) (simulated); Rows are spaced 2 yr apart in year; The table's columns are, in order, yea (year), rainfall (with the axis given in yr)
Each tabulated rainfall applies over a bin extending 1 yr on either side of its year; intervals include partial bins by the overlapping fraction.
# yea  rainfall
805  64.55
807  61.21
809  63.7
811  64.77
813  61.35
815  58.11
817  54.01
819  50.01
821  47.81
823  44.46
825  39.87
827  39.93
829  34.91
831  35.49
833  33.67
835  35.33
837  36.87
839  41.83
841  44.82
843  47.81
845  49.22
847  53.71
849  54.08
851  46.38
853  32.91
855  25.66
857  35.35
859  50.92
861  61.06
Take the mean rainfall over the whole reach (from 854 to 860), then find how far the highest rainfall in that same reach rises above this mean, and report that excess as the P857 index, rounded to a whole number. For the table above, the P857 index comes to 14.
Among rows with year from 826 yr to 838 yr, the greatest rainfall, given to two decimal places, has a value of 39.93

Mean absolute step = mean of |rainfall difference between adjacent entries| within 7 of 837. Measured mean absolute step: 2.7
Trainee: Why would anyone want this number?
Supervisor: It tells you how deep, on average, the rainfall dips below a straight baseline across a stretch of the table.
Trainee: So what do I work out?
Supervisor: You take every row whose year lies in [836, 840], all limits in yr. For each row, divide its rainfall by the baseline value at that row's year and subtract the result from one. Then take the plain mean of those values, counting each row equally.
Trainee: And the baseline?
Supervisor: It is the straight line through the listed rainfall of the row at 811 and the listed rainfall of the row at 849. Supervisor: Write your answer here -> 0.31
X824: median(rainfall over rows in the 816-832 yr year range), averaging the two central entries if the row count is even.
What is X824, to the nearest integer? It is 42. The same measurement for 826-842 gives 36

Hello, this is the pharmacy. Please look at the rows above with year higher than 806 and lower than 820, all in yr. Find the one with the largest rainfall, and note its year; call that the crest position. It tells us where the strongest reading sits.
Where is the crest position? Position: 811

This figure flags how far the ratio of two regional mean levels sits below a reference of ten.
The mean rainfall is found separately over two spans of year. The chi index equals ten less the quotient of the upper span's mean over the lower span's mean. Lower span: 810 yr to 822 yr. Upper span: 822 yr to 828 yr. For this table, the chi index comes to 9.26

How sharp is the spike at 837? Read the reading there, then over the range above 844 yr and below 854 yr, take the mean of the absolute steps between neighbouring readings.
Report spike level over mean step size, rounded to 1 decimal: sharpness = 5.7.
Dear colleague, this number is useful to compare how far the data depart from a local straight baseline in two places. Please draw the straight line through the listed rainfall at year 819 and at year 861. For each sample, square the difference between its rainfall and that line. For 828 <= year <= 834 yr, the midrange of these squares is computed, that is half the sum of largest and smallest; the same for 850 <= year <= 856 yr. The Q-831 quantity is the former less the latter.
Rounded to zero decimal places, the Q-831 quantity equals -288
